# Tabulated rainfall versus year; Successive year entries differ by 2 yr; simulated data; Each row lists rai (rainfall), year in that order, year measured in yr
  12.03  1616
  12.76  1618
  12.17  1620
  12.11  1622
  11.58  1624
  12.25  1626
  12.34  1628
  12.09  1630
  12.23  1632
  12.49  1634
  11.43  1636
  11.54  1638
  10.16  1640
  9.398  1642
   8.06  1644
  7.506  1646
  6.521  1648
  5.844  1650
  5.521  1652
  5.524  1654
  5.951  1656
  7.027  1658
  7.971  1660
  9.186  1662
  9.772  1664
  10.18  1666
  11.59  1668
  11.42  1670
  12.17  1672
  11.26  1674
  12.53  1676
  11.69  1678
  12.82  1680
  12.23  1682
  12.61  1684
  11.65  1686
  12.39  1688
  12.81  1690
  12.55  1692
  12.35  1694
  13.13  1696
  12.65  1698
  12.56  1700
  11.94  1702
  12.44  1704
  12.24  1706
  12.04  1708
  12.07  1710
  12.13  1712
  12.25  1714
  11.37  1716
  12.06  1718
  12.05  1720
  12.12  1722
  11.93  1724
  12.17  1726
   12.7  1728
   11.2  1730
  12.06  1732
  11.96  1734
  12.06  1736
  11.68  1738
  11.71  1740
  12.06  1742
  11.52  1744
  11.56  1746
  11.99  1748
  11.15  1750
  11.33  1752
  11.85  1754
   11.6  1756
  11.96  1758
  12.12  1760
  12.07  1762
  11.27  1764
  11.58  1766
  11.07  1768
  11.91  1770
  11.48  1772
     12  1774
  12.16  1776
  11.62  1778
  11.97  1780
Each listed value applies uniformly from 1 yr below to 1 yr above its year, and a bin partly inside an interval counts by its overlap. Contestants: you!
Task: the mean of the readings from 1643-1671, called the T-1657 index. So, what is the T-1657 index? 8.0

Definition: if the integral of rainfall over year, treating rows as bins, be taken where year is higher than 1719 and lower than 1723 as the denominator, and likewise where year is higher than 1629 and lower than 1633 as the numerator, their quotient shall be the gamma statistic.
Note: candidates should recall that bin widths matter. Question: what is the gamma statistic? 1.01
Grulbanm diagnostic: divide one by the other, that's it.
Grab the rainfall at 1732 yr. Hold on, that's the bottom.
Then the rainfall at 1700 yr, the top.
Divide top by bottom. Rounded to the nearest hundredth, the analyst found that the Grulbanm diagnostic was 1.04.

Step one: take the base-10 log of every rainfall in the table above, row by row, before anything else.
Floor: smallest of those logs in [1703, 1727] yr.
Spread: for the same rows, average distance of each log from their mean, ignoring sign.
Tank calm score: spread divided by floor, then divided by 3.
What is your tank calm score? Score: 0.0017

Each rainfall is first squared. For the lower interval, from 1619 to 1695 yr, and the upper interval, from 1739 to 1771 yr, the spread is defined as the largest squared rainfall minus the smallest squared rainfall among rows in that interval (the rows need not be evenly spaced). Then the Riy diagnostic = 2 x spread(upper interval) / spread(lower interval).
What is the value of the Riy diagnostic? 0.36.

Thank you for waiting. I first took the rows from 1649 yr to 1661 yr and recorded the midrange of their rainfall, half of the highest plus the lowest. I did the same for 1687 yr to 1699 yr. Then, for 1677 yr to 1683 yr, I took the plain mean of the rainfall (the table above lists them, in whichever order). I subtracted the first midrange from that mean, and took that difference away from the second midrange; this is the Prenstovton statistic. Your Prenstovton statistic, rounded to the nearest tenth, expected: 7.2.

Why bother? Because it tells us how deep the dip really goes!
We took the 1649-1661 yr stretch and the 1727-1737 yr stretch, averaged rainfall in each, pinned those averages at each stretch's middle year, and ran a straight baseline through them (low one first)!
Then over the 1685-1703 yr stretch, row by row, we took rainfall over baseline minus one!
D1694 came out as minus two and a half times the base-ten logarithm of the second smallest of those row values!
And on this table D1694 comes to 1.3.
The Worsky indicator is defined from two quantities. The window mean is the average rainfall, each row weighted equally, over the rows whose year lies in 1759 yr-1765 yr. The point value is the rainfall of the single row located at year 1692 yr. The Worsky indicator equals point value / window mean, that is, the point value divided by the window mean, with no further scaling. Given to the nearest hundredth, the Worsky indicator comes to 1.06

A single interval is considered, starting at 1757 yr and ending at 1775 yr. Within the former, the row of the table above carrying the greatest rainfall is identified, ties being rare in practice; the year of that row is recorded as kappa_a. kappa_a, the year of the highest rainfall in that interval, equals 1760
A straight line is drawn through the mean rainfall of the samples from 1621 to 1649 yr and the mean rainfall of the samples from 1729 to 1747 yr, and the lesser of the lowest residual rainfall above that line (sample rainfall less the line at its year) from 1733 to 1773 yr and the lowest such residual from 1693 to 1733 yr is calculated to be -1.0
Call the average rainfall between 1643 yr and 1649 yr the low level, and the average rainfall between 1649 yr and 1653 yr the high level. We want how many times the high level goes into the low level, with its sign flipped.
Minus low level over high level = -1.30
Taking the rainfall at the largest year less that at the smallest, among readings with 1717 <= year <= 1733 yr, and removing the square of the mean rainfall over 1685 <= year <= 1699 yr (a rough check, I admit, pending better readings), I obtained -156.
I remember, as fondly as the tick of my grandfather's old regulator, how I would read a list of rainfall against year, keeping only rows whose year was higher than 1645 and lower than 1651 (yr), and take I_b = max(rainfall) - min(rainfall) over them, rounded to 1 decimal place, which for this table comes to 1.7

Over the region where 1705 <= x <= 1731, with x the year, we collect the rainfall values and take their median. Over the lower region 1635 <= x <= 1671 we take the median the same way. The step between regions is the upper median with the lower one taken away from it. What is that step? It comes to 3.4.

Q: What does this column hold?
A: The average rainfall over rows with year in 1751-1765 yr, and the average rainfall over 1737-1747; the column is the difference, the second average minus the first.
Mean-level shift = 0.0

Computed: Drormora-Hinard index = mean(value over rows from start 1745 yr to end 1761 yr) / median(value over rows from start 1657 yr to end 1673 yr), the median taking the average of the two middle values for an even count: 1.17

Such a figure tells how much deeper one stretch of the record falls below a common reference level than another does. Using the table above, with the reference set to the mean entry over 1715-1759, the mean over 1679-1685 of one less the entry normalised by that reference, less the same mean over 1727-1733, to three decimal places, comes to -0.048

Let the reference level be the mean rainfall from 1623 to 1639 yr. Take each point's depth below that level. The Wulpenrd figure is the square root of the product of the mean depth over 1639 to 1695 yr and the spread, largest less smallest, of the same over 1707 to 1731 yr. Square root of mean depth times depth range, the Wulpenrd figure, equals 1.75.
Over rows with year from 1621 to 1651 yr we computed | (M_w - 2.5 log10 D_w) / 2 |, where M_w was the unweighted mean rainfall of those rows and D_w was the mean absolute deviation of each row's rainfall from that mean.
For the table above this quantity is 4.8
